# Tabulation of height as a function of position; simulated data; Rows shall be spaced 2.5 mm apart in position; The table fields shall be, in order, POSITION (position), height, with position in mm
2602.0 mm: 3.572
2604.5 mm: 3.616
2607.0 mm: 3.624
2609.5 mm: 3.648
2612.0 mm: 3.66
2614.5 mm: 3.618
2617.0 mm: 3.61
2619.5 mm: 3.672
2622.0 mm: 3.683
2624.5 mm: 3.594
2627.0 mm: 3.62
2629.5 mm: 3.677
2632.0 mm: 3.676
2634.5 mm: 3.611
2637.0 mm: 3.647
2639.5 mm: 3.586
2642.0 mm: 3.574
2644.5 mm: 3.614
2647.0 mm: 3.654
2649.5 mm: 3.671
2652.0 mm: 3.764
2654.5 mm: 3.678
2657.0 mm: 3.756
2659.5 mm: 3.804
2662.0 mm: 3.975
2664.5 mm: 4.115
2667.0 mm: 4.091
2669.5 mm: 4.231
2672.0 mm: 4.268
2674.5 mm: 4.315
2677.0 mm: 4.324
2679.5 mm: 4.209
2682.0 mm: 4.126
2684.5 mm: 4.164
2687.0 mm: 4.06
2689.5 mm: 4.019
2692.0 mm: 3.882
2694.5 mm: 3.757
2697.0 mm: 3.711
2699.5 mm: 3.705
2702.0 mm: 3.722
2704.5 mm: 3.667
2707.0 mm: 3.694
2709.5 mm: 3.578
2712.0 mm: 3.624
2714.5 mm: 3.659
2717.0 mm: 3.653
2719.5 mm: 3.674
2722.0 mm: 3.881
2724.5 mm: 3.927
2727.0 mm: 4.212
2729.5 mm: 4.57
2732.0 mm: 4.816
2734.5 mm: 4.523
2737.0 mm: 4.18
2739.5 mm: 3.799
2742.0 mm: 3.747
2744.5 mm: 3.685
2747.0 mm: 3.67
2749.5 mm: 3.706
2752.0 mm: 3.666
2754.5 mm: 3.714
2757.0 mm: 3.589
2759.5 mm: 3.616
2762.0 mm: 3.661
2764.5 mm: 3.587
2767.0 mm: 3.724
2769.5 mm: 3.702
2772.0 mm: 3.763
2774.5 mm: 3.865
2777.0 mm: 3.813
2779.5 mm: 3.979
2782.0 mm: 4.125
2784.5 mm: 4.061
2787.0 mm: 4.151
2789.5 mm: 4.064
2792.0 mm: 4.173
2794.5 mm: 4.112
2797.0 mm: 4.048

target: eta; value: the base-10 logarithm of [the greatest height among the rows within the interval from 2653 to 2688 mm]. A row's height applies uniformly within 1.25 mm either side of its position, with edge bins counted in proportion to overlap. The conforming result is 0.64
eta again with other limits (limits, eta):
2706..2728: 0.62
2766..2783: 0.62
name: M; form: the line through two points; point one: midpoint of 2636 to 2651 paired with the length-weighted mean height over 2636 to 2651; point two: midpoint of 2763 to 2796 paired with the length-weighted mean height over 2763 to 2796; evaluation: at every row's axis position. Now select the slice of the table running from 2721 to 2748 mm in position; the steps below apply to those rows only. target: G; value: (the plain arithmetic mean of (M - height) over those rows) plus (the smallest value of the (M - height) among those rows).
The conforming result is -1.25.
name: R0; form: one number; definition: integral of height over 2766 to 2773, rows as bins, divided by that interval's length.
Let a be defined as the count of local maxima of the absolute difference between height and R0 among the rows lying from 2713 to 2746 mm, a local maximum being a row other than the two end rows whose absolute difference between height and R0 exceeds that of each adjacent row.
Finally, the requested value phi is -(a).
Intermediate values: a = 2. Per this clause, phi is -2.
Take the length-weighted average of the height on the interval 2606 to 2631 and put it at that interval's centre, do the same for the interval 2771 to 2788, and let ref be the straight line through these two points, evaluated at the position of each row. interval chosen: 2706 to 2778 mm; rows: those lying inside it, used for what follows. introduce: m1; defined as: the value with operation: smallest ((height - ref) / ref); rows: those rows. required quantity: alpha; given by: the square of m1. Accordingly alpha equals 0.008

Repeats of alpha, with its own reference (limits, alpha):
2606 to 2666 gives 0.001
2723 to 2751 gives 0.003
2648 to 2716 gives 0.004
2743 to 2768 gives 0.008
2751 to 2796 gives 0.008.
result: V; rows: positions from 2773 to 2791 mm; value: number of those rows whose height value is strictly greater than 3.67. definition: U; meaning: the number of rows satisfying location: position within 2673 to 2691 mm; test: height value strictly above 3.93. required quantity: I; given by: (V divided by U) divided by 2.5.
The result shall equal 0.40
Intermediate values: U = 7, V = 7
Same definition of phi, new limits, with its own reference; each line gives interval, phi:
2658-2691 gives -3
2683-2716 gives -3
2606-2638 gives -3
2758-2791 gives -4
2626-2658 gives -3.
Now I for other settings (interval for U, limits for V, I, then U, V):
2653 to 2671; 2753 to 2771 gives 0.30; 4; 3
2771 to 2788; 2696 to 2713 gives 0.40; 4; 4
